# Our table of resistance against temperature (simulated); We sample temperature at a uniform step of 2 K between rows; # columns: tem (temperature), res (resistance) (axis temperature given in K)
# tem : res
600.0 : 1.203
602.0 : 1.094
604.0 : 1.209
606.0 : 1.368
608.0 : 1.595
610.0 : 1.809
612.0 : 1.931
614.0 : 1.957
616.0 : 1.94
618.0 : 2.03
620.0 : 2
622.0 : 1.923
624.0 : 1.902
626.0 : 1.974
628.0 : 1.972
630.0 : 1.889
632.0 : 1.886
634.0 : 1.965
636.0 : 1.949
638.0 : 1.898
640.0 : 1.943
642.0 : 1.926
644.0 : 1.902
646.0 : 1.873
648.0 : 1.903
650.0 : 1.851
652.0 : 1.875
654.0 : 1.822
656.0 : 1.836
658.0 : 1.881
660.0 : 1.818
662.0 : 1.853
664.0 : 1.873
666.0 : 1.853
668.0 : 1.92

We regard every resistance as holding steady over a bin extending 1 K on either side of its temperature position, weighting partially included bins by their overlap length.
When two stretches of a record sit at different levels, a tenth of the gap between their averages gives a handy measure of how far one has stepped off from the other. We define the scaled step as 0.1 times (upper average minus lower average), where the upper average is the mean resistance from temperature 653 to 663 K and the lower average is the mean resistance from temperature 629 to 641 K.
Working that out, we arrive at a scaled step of -0.008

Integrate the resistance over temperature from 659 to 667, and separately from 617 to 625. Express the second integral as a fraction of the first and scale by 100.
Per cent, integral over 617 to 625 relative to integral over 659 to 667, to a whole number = 106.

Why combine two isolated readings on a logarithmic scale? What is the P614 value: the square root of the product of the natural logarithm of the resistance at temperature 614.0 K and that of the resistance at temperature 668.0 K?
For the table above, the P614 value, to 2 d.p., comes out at 0.66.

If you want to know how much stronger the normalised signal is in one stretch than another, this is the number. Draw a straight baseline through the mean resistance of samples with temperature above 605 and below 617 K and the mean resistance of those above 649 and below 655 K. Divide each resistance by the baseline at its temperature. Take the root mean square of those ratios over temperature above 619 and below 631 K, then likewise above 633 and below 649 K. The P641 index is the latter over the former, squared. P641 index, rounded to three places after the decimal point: 0.942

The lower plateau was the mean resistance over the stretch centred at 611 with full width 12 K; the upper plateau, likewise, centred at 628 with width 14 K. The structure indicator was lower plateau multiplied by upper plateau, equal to 3.410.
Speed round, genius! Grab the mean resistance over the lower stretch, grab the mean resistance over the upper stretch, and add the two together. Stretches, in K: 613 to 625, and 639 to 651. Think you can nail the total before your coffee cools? 3.86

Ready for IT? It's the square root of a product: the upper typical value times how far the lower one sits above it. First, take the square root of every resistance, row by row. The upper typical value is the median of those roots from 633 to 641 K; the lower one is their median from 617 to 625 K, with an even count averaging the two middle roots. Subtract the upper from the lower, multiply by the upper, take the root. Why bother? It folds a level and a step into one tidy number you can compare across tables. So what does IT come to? 0.087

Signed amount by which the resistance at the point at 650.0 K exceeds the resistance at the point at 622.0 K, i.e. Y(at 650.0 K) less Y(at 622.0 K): -0.072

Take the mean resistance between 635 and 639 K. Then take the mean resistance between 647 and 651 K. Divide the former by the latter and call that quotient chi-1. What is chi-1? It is 1.02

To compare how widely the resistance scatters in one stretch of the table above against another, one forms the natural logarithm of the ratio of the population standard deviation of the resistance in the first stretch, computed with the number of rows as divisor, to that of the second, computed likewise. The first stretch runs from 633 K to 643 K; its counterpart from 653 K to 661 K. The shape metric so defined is -0.1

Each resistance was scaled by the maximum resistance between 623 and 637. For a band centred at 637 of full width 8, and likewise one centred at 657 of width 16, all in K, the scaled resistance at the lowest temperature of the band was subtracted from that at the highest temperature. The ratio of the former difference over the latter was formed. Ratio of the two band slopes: -1.0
